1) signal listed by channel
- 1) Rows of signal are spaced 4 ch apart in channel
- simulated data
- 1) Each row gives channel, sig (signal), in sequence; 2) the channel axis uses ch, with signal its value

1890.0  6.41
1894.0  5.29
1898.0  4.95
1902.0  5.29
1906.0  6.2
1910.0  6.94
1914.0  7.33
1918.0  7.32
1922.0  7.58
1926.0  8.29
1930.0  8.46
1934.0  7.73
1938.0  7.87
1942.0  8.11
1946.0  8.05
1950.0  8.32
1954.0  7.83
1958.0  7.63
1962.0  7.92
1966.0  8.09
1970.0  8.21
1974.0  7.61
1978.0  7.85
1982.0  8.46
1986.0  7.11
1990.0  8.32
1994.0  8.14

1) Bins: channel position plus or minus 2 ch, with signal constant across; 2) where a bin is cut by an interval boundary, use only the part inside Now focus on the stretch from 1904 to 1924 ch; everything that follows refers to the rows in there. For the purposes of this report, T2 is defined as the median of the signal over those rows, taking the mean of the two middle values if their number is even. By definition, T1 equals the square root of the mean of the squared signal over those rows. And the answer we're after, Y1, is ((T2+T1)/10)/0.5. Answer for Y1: 2.88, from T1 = 7.09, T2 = 7.3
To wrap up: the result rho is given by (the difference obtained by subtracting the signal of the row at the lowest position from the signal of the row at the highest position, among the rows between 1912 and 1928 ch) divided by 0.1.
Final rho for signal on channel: 10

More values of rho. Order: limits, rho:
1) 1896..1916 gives 24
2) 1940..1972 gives 1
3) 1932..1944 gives 4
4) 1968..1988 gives -11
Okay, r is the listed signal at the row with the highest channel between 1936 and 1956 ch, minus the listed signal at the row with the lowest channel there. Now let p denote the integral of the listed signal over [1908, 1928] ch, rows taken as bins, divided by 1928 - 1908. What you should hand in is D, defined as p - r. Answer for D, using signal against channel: 7.5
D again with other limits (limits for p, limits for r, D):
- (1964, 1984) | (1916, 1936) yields 7.6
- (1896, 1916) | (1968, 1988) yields 7.2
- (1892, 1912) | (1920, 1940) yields 5.4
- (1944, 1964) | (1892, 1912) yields 6.3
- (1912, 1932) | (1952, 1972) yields 7.4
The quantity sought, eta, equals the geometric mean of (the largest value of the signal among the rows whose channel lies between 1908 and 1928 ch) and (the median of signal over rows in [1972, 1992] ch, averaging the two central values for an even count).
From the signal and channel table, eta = 8.07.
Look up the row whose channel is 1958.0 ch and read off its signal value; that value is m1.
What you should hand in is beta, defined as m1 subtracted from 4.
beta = -3.63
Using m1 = 7.63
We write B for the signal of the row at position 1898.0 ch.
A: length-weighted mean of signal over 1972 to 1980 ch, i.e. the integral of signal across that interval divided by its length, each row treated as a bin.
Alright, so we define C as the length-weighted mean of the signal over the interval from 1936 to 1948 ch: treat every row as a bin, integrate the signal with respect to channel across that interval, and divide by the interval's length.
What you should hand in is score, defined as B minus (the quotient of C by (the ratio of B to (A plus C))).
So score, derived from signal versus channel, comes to -20.5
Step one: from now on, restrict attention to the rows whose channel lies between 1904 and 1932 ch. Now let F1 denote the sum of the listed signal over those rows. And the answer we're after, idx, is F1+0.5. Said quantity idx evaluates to 53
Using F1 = 52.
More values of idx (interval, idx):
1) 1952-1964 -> 24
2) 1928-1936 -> 17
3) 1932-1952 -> 41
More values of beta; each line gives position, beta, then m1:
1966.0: -4.09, 8.09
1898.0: -0.95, 4.95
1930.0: -4.46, 8.46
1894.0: -1.29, 5.29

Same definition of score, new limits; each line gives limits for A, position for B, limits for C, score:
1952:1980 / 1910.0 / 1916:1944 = -11.0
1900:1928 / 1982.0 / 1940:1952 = -6.2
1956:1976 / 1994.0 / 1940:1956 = -7.7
